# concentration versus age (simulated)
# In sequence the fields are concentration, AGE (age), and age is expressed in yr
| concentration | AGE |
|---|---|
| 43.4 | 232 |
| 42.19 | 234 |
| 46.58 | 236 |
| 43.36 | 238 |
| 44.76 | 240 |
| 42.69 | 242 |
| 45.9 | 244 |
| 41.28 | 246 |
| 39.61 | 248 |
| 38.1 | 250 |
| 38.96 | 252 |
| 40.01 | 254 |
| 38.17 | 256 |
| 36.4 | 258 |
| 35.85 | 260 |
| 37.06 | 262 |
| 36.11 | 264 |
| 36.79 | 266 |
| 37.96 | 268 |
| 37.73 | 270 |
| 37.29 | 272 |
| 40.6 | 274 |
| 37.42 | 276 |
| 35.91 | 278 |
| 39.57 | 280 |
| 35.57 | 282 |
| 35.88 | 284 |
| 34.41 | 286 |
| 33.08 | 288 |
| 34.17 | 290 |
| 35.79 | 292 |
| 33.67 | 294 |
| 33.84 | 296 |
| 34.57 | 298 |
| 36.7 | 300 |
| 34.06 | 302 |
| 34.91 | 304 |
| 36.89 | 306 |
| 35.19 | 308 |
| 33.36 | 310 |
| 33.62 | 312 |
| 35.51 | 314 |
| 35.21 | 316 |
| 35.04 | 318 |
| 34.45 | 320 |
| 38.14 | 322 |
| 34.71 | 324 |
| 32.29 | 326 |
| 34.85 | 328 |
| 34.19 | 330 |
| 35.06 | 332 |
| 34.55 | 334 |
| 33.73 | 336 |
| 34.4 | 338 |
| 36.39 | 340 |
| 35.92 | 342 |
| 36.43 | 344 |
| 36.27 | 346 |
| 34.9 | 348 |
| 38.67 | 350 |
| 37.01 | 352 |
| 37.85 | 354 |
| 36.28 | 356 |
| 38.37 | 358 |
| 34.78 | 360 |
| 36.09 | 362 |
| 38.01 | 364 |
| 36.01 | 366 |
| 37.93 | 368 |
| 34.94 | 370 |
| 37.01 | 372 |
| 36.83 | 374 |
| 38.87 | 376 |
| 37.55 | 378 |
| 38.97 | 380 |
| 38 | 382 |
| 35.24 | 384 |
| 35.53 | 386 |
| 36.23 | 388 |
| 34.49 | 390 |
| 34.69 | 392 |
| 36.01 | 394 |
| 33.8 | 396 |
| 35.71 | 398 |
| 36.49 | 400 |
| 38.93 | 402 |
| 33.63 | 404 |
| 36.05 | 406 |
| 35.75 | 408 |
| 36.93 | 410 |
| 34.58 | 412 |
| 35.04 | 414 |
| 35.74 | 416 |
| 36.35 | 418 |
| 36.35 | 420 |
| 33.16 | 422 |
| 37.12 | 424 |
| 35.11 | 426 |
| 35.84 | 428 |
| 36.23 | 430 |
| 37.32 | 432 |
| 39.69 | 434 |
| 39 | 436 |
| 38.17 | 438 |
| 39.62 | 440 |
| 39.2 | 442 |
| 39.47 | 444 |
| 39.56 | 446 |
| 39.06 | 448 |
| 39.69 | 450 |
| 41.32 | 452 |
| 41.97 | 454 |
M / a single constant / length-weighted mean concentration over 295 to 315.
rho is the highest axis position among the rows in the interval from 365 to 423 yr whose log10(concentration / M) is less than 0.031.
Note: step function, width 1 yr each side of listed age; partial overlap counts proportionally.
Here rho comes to 422 yr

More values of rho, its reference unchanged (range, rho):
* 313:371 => 370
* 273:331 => 330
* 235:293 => 292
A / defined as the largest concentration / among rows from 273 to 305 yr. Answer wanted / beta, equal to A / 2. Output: 20.3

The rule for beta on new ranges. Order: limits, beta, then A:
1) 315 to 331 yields 19.1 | 38.14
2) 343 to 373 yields 19.3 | 38.67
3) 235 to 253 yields 23.3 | 46.58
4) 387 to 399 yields 18.1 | 36.23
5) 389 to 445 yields 19.8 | 39.69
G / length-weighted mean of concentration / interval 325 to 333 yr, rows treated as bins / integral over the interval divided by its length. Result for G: 34.1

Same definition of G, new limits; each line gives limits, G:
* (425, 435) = 36.8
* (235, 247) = 44.1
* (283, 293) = 34.7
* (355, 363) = 36.4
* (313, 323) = 35.7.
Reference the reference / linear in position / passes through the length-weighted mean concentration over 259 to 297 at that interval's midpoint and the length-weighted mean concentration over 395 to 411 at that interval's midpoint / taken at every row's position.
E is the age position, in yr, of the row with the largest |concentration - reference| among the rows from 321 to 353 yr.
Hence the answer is 326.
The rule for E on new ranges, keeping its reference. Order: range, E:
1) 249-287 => 274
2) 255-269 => 256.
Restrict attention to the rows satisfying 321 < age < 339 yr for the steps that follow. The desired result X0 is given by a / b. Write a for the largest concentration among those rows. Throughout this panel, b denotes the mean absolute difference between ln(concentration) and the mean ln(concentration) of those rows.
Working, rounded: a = 38.14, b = 0.0262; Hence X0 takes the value 1457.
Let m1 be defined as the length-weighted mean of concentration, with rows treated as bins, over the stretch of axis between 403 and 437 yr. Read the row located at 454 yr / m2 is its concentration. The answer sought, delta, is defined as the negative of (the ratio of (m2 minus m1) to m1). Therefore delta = -0.162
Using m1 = 36.1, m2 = 41.97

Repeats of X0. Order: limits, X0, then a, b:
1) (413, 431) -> 1600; 37.12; 0.0232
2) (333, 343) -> 1382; 36.39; 0.0263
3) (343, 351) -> 1367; 38.67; 0.0283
